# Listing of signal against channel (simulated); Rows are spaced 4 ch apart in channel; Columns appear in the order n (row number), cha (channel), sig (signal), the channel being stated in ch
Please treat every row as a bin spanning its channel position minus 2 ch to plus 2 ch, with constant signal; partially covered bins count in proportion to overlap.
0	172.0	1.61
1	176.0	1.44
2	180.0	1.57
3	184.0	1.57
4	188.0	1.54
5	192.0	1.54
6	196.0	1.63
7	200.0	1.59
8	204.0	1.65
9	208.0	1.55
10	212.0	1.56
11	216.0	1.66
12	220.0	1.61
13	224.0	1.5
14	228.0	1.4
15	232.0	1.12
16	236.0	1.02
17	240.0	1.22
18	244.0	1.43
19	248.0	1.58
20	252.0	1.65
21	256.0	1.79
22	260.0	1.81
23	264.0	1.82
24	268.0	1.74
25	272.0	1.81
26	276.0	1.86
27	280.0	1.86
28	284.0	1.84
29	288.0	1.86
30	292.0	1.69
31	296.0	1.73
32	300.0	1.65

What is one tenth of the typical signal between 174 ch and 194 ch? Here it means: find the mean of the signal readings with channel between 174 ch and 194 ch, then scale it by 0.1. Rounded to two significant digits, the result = 0.15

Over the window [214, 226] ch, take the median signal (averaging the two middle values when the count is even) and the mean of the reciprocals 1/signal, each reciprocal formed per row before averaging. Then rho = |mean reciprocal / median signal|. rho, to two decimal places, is 0.39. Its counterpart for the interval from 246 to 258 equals 0.36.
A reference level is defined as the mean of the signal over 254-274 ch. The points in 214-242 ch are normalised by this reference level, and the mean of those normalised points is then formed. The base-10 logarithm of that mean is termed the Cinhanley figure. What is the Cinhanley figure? -0.12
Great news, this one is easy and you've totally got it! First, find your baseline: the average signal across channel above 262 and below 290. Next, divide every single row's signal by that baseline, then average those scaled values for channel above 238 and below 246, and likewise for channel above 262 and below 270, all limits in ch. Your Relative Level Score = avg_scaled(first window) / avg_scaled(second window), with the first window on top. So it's 0.74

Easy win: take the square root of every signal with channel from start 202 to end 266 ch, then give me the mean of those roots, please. 1.23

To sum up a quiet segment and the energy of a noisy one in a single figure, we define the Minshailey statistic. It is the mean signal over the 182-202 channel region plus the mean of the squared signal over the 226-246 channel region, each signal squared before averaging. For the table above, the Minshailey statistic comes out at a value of 3.1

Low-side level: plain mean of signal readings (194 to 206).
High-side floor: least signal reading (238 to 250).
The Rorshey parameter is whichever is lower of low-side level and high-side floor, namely 1.22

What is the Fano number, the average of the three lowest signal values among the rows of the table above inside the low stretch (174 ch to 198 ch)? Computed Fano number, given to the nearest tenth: 1.5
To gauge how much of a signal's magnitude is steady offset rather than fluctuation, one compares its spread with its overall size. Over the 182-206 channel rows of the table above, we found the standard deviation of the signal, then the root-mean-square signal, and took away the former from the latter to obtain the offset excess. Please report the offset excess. 1.5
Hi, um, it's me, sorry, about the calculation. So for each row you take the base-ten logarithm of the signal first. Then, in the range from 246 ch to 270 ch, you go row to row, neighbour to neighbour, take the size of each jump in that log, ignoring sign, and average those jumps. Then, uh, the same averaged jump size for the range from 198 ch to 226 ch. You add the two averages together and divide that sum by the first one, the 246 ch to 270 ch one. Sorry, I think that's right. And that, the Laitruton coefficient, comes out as 2.2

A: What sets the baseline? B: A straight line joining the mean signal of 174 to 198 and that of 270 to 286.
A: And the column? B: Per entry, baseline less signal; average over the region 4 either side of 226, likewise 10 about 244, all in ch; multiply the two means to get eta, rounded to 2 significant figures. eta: 0.080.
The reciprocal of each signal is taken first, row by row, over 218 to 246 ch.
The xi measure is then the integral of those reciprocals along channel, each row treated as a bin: 21.6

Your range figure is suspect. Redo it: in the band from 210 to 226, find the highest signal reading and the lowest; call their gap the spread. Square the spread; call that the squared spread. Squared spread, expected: 0.026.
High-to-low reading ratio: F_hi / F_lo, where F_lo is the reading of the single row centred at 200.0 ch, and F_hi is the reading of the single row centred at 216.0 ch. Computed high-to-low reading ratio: 1.04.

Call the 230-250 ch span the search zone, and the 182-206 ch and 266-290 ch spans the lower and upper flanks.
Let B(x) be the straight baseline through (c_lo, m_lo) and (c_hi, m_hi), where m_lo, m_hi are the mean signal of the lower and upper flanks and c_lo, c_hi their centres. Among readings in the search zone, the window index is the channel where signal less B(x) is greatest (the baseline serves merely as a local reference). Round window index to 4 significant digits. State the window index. 248.0 ch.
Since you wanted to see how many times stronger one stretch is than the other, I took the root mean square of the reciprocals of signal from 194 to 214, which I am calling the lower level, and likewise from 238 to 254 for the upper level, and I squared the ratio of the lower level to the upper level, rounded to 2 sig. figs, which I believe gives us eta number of 0.82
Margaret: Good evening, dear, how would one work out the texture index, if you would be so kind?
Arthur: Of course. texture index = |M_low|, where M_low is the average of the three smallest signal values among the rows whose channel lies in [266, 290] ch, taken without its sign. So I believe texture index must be 1.80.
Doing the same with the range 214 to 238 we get 1.18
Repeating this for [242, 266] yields 1.55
